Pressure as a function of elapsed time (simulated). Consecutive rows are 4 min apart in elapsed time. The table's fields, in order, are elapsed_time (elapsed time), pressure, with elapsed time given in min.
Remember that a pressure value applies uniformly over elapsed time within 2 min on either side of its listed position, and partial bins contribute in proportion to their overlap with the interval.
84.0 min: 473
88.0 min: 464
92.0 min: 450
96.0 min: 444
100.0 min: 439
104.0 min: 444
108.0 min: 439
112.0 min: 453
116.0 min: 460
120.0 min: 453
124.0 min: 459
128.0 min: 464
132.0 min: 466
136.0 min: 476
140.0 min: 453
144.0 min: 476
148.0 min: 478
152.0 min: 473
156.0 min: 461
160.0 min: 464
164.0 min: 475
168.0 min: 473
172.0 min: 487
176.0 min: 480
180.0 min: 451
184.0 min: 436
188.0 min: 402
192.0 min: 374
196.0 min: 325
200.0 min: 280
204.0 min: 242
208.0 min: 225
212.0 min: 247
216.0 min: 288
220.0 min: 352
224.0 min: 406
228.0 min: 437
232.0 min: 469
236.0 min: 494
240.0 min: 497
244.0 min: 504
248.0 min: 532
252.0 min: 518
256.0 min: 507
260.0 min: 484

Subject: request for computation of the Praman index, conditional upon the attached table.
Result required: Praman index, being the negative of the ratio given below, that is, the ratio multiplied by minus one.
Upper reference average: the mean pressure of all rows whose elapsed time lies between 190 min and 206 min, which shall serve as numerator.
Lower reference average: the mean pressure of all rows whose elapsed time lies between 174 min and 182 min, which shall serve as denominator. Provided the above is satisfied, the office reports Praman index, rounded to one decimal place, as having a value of -0.7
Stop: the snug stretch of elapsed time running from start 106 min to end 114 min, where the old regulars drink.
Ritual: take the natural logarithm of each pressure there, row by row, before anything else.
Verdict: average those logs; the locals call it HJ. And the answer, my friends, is 6.10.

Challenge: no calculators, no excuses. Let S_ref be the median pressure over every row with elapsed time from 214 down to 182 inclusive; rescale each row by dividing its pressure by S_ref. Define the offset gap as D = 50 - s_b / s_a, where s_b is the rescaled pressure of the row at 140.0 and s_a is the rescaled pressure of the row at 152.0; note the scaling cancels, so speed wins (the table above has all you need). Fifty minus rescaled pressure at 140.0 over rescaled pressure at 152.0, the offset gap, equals 49.0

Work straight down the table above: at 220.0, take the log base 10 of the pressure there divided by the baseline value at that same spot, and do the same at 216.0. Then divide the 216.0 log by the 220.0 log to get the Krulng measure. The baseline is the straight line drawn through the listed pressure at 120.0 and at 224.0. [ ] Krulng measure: 2.4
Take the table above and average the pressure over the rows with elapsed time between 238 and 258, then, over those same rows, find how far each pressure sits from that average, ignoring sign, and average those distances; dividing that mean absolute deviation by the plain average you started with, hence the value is 0.021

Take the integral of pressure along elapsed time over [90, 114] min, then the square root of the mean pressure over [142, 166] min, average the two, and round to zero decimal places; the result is 5349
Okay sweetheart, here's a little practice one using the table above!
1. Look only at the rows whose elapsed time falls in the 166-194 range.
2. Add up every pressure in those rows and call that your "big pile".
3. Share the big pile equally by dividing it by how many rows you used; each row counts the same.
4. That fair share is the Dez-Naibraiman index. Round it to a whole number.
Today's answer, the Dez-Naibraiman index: 443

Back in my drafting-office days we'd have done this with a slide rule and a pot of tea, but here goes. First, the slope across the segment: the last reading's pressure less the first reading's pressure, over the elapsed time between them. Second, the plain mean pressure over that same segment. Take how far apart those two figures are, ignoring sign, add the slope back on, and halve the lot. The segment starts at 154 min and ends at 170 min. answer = 234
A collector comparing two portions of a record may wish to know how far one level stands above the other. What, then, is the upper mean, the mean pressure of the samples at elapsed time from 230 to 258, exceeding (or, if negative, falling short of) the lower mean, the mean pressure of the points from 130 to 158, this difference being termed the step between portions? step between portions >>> 34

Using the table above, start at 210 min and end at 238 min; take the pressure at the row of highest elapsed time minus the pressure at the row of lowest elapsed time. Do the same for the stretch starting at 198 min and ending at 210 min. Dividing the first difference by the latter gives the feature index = -4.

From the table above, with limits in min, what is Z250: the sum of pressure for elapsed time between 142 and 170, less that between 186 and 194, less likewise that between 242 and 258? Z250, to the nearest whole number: 463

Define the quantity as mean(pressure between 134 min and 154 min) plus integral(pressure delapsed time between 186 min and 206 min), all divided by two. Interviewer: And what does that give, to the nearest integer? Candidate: 3482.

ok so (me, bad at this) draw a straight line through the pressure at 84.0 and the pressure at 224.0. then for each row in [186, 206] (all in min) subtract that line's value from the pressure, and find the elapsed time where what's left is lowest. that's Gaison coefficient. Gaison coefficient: 204.0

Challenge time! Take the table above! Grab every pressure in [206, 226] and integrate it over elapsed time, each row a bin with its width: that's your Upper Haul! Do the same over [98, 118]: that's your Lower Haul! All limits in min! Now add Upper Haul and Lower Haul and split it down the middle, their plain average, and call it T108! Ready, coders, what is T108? 7506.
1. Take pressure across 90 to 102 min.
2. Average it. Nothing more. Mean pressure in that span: 444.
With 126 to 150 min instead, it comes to 469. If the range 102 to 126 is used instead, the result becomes 451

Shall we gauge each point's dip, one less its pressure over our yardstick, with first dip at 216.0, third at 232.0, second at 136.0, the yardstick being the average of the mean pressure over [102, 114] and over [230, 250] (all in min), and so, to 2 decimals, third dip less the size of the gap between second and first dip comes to -0.39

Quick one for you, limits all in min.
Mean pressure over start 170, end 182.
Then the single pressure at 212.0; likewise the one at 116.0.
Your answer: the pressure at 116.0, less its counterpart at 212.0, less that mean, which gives -260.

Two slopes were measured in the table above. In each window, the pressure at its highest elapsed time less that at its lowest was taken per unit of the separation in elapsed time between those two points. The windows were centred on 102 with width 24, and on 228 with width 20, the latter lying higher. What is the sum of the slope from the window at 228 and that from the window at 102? 9.0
